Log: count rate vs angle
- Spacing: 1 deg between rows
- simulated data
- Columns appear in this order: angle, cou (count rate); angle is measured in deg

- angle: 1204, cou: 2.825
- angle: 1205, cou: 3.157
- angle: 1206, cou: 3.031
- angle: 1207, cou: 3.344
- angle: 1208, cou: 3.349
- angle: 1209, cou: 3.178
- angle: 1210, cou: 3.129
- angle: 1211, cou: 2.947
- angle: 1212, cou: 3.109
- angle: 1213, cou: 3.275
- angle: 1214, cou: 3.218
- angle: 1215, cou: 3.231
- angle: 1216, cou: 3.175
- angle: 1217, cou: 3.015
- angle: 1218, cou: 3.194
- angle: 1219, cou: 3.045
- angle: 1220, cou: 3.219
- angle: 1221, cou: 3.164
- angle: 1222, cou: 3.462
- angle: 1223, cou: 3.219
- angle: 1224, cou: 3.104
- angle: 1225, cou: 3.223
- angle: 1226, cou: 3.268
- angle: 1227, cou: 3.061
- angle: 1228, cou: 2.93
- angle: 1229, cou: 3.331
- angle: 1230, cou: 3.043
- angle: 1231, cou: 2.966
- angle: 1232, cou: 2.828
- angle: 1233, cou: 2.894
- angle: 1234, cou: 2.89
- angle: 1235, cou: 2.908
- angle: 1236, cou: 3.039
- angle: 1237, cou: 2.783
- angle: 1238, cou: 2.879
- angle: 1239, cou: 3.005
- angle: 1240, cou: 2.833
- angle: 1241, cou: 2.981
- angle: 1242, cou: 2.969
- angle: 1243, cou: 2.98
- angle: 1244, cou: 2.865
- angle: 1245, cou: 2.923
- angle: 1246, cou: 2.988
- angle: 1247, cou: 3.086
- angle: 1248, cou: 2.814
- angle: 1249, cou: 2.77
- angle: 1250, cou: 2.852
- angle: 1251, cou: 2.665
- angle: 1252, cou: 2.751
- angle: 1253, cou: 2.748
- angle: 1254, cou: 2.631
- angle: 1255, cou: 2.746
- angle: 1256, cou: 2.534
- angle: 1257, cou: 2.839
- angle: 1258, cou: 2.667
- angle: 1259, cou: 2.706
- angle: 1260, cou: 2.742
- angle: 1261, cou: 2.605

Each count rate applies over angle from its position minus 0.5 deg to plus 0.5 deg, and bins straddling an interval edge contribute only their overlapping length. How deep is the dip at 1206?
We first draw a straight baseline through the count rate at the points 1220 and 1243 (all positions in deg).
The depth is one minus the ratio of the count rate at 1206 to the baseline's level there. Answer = 0.10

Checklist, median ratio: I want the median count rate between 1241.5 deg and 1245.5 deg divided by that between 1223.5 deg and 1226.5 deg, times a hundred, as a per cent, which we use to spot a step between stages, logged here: 91.4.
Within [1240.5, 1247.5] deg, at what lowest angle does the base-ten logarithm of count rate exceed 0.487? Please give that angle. 1247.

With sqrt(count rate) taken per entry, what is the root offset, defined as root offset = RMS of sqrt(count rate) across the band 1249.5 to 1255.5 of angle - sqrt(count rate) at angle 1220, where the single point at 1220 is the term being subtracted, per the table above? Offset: -0.14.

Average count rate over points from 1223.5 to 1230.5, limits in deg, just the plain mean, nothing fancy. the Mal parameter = 3.14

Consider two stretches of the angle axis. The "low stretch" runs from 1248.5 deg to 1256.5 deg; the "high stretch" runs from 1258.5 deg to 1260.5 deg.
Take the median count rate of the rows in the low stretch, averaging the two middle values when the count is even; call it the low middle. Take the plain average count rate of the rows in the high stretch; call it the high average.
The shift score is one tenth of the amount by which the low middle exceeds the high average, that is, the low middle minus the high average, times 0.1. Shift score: 0.0023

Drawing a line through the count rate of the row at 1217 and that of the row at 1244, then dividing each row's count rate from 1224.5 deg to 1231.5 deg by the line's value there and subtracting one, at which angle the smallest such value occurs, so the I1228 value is 1228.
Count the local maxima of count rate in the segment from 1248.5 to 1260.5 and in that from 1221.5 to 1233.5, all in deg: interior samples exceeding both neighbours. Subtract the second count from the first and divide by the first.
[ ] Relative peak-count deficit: 0.50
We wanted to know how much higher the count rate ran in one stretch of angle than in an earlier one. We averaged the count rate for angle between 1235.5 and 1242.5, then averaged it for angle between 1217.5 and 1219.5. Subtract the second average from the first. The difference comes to -0.19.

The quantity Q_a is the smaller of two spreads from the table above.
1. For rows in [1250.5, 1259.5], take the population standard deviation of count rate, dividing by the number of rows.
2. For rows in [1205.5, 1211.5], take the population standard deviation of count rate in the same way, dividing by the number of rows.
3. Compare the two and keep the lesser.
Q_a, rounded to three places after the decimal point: 0.082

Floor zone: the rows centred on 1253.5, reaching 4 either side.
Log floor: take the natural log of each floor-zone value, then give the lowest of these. 0.93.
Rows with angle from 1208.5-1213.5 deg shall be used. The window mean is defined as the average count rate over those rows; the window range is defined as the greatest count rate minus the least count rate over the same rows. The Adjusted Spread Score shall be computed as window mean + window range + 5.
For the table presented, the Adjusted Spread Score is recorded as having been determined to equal 8.46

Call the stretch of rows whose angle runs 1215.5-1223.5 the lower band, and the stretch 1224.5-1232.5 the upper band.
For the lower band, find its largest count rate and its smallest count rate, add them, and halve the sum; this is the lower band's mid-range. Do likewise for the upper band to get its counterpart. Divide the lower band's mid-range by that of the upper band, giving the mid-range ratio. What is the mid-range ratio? 1.05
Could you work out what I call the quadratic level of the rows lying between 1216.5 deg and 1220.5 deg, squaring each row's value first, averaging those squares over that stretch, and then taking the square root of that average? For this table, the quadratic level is 3.12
